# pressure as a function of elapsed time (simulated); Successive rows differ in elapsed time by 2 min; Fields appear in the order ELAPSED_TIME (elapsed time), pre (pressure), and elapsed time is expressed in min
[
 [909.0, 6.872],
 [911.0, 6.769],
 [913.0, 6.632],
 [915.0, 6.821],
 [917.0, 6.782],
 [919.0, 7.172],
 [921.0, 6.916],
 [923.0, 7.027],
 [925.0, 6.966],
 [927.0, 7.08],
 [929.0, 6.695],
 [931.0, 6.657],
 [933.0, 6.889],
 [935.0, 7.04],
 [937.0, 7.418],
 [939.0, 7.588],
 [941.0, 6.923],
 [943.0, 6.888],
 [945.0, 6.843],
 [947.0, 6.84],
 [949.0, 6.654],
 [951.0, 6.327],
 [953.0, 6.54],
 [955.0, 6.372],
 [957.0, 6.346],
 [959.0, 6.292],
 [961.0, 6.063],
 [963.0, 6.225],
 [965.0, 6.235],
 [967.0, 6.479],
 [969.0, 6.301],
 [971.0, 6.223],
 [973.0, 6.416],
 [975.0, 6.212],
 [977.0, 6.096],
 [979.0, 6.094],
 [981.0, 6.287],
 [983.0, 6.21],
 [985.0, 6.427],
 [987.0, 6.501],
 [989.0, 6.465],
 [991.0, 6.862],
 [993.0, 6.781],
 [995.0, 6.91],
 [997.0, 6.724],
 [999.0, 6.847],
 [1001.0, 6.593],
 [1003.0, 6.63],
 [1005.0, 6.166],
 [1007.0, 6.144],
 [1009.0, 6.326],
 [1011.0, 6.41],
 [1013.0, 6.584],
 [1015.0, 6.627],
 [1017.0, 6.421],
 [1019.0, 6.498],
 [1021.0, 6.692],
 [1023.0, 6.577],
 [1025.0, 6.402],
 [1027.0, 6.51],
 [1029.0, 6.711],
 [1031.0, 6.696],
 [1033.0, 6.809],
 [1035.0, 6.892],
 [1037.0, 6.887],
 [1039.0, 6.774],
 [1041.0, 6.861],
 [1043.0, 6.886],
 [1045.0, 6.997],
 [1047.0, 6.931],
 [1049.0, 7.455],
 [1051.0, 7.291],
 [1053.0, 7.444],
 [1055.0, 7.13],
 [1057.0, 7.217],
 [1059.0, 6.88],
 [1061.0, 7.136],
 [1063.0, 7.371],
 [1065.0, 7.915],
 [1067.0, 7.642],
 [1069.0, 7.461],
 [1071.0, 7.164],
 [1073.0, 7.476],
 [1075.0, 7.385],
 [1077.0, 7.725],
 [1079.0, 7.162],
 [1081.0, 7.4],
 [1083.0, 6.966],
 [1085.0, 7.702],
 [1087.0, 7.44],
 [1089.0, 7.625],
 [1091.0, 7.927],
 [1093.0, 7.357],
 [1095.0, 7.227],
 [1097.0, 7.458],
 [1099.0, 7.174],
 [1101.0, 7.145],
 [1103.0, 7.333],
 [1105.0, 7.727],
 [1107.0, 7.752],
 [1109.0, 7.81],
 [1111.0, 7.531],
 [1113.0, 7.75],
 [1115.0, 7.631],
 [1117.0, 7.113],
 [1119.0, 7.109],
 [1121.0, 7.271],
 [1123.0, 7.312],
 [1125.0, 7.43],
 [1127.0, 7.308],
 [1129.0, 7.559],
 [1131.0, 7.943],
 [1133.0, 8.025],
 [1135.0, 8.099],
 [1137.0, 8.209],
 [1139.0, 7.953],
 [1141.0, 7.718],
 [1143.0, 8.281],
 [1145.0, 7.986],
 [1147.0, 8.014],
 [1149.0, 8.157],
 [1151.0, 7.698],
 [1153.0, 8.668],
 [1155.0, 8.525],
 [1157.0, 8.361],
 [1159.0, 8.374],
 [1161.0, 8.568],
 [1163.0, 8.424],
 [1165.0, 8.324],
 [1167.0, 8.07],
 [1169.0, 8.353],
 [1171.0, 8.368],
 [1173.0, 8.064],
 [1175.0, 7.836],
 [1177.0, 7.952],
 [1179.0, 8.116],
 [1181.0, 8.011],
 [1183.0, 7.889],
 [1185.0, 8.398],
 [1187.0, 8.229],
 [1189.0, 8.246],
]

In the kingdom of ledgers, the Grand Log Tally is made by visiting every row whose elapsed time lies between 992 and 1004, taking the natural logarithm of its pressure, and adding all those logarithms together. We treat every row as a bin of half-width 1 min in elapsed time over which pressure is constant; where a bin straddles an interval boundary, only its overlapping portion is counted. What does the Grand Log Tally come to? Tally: 11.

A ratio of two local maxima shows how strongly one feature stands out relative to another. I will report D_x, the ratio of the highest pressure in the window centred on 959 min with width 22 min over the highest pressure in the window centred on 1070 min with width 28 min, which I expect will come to 0.84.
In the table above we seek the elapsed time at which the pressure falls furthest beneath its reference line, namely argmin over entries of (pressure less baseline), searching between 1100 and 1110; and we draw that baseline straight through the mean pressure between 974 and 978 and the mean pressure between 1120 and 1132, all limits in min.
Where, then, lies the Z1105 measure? 1101.0 min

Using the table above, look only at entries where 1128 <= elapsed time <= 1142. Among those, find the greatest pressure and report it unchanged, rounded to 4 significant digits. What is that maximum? 8.209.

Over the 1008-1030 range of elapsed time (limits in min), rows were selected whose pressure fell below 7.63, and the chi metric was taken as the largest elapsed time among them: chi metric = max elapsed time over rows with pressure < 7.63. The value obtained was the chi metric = 1029.0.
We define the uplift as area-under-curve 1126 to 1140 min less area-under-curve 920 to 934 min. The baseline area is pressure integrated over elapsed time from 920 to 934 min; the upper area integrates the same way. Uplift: 14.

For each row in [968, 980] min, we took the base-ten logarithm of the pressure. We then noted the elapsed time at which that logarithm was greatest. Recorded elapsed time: 973.0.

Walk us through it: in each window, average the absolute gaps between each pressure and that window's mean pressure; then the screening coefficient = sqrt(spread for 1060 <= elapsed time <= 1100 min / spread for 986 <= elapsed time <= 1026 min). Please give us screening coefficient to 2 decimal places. 1.09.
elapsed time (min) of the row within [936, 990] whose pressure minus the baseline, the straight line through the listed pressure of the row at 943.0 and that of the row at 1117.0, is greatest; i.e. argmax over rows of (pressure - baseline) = 939.0 min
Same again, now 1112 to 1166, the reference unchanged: 1153.0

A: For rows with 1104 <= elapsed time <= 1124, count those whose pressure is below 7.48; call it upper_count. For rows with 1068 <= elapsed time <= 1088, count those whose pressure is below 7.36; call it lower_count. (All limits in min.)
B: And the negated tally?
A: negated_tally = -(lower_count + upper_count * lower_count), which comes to -15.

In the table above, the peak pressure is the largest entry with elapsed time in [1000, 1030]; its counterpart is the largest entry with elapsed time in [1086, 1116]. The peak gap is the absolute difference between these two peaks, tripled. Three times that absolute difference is 3.6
